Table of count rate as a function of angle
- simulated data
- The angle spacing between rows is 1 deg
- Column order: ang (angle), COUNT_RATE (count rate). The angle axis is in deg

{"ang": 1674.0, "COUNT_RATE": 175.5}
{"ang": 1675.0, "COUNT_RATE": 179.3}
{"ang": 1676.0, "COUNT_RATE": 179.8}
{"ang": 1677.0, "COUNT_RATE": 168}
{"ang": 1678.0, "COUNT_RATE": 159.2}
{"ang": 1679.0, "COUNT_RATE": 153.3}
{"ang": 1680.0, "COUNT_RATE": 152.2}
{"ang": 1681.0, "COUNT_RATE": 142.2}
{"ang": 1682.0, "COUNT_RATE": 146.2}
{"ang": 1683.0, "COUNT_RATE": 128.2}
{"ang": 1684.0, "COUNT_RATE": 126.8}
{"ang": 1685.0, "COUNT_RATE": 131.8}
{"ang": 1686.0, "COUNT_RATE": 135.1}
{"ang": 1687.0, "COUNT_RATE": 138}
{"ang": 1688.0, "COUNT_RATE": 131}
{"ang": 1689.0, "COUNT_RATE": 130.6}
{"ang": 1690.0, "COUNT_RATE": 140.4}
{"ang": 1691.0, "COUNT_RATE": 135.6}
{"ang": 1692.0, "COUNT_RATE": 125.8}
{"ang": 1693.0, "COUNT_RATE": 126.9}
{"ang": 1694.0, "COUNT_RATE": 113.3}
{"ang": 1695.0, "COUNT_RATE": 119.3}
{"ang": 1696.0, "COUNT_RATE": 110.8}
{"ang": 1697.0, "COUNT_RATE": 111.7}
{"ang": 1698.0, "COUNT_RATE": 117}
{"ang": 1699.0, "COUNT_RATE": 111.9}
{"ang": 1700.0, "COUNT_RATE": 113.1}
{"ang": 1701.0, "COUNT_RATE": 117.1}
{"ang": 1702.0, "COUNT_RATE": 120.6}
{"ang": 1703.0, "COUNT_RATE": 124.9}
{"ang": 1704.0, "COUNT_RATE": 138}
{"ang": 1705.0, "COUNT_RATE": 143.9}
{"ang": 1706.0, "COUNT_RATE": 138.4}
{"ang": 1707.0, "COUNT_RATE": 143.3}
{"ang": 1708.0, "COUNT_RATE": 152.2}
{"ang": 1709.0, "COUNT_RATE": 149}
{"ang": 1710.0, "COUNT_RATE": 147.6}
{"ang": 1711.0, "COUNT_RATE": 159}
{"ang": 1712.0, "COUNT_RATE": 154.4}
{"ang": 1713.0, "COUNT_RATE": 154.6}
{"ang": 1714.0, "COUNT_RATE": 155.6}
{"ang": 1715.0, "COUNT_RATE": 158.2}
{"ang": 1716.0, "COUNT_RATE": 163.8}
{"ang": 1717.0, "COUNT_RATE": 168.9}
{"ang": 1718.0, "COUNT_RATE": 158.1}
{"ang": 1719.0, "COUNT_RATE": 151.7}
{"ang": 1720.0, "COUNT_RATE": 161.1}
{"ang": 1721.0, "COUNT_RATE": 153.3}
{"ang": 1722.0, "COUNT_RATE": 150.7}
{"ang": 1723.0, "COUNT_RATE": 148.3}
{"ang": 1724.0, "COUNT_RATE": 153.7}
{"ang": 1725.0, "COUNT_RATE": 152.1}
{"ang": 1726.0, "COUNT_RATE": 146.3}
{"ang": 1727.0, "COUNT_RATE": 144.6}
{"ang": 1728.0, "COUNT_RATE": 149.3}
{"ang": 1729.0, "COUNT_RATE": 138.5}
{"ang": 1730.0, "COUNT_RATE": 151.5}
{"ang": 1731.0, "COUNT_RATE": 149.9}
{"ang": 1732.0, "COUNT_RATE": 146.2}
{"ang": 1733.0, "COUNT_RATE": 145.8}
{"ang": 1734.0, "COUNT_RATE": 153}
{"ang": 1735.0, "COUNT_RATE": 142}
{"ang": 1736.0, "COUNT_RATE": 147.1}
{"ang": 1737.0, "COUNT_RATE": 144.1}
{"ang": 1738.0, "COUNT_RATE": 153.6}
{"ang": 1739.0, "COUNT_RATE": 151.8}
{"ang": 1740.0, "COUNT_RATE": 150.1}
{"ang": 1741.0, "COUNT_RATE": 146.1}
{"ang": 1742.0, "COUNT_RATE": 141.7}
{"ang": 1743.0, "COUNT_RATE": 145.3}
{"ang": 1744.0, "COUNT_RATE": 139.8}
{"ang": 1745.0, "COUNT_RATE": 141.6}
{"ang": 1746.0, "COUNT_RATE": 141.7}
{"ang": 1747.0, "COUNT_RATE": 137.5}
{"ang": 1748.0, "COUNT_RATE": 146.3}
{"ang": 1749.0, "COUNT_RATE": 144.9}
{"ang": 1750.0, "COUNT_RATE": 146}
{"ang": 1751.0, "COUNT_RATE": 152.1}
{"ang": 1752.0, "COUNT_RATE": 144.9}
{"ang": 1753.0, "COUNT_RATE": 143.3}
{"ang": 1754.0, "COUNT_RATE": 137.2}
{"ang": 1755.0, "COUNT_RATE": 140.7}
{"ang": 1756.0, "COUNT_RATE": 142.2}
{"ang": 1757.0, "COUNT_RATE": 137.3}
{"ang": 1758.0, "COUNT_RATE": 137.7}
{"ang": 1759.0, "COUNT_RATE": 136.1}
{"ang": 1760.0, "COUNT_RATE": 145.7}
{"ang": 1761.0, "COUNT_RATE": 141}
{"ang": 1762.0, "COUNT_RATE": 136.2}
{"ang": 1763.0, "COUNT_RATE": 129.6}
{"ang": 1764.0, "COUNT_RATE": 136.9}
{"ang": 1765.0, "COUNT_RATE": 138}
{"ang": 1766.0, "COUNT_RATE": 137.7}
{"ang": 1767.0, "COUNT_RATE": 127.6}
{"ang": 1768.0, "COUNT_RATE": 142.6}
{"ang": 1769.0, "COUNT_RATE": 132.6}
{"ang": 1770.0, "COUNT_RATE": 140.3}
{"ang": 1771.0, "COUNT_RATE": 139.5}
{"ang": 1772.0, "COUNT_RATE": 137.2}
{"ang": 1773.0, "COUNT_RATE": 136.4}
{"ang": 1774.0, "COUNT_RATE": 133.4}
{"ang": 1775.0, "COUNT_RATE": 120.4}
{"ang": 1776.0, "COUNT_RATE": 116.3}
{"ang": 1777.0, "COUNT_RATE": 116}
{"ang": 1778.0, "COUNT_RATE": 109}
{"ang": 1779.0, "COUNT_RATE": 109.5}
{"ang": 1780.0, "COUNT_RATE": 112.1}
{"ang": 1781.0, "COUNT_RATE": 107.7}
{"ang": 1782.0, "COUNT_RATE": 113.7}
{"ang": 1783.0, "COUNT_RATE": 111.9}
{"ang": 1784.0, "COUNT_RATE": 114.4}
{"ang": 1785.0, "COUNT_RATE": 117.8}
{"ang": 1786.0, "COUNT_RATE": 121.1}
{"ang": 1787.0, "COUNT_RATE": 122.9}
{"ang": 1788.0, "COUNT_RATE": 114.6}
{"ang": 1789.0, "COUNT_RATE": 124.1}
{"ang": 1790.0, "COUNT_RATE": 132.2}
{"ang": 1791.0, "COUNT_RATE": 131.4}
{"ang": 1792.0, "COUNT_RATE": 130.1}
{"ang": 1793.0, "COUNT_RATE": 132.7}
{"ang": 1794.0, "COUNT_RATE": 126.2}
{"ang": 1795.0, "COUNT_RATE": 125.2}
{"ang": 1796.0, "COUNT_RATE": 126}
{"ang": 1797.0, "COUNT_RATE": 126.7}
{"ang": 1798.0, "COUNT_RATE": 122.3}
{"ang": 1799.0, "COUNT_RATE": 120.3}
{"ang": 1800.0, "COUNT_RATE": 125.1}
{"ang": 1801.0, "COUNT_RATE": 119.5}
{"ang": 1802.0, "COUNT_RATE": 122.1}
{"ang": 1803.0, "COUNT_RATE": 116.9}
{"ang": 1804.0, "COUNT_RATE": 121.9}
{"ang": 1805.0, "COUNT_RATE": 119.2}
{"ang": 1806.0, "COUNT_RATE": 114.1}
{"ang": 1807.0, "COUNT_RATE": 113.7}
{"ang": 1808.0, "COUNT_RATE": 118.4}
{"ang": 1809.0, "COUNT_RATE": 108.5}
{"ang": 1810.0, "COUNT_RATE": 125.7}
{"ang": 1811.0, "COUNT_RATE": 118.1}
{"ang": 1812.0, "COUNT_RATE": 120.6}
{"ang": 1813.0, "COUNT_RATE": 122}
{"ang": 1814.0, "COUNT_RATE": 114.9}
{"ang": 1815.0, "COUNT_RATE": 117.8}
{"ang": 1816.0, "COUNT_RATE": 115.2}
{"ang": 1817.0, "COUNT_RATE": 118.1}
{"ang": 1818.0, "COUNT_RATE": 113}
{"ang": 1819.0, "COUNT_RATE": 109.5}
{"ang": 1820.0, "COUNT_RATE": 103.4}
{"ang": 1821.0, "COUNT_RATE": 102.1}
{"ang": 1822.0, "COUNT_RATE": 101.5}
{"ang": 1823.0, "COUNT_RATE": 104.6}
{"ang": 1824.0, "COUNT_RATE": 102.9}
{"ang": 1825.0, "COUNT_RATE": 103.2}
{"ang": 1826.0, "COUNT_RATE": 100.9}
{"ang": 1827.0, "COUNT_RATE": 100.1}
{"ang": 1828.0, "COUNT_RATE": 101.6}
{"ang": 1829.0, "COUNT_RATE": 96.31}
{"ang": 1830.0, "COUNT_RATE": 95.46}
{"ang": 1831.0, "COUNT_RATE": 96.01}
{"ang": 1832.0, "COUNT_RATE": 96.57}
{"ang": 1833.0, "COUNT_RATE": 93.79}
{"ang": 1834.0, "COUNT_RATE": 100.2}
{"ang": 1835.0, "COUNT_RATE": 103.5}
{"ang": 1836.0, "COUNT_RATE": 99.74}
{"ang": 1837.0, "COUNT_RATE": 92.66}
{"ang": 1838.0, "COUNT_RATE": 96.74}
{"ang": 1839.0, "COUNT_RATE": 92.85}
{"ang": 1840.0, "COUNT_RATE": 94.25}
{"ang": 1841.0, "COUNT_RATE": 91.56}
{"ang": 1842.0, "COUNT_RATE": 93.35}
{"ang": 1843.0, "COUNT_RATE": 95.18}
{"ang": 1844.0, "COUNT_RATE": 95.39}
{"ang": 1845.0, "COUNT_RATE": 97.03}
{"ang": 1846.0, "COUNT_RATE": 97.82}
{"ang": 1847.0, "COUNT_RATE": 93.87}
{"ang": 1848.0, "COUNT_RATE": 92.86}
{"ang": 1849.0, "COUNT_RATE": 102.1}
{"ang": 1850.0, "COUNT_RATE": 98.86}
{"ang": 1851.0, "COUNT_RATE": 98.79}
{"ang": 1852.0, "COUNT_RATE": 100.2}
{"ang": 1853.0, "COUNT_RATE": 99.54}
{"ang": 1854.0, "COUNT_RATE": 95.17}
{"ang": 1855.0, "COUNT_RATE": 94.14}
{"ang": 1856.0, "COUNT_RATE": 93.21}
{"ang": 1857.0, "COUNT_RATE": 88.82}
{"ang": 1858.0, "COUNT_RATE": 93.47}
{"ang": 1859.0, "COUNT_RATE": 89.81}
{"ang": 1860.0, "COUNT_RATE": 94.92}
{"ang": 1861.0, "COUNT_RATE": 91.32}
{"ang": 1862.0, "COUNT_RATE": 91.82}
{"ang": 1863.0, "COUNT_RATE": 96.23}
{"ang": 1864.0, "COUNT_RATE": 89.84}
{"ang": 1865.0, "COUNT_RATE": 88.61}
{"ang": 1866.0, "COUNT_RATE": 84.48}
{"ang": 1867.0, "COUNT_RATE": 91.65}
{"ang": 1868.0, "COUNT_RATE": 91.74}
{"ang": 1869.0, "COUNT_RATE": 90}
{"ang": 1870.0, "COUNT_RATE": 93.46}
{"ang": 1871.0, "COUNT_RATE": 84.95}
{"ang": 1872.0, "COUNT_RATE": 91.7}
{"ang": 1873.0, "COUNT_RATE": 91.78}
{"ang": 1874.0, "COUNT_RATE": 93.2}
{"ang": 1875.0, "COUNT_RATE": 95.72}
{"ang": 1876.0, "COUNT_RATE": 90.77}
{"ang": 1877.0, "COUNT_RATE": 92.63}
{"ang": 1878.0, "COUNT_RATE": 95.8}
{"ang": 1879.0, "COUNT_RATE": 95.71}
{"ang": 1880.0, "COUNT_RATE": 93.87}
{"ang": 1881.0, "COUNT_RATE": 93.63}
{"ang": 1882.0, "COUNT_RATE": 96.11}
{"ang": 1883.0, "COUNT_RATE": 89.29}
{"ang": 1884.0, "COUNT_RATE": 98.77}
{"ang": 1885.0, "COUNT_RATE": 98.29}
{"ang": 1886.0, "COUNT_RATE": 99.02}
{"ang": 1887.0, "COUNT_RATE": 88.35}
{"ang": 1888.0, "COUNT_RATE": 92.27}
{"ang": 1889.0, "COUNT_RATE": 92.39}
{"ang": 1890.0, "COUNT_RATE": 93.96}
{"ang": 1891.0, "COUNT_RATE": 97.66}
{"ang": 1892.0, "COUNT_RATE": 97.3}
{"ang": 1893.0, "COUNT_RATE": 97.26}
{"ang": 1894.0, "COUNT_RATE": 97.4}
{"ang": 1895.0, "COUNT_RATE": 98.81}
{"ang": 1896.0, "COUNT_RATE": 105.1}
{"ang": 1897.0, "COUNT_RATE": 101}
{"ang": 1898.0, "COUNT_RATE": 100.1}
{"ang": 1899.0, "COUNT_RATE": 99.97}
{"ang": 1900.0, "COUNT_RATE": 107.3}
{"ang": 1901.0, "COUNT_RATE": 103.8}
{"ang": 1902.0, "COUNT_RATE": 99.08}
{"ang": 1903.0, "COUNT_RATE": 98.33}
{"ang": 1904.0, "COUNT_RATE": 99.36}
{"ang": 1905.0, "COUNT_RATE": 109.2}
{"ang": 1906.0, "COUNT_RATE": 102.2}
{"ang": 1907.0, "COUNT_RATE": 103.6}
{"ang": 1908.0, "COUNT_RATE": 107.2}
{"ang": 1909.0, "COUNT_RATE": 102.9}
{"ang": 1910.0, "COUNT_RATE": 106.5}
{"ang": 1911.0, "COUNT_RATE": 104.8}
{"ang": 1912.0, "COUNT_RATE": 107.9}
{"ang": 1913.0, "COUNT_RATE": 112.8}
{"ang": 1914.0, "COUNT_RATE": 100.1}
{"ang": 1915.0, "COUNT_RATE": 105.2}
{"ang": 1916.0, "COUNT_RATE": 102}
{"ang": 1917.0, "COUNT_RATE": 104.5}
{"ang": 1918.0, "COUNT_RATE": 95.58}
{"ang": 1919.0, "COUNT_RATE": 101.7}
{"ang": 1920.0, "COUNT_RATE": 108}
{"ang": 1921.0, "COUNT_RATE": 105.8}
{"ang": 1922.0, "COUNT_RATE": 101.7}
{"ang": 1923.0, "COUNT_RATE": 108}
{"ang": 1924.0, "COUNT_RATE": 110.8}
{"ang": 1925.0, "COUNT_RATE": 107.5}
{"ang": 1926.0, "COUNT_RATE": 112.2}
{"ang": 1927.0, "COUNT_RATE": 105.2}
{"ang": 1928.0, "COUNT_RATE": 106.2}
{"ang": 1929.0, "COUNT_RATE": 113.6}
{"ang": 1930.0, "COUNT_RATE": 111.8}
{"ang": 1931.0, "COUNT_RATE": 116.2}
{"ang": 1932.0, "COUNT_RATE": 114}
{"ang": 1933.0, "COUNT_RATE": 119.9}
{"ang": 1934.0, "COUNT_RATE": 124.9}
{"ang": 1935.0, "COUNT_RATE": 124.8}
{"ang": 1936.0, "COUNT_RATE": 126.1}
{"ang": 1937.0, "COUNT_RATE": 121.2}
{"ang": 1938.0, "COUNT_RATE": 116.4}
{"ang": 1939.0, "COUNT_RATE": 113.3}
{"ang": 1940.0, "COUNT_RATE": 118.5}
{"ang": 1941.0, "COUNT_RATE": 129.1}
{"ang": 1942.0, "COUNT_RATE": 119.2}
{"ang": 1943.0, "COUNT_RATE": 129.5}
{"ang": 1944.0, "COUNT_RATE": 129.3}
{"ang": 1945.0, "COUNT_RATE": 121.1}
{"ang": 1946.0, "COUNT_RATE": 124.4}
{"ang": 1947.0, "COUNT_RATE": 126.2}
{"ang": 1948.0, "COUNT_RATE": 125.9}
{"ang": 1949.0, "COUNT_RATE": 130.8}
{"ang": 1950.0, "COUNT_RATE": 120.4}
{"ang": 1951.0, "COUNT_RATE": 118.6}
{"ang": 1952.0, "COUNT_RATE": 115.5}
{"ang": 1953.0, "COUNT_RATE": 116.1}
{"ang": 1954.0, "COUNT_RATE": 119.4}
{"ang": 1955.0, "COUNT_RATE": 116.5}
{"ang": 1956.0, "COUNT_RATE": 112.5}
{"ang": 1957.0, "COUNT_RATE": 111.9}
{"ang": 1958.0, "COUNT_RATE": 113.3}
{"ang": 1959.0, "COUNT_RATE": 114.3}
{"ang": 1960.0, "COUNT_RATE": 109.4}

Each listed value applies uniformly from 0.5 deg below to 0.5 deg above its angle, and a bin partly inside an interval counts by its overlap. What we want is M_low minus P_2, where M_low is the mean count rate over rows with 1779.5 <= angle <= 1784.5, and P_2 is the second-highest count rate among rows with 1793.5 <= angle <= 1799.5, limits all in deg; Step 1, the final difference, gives -14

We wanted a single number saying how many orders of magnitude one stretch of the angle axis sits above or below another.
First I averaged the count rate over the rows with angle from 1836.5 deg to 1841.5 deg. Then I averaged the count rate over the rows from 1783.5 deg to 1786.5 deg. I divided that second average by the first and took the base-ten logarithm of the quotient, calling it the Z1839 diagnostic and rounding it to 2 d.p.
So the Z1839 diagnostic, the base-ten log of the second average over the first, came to 0.10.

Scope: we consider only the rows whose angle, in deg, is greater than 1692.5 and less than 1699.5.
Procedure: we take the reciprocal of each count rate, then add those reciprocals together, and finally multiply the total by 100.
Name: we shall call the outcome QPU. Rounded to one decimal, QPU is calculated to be 6.1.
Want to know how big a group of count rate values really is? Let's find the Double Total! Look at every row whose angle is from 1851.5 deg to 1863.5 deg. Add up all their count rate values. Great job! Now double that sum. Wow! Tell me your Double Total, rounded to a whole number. 2257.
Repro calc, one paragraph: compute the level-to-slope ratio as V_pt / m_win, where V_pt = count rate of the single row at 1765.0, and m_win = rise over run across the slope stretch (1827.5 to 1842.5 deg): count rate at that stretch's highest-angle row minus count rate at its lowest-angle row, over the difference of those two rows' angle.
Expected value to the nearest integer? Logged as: -234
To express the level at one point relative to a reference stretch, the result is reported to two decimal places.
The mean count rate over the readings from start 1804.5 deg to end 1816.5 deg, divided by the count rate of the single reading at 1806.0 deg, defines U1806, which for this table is 1.03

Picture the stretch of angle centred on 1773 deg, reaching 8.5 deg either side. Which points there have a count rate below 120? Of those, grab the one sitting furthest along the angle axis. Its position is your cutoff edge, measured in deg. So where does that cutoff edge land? 1781.0 deg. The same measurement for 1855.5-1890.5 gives 1890.0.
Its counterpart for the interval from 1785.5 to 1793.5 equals 1788.0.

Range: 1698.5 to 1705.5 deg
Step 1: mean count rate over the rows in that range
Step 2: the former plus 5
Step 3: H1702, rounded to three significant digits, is 129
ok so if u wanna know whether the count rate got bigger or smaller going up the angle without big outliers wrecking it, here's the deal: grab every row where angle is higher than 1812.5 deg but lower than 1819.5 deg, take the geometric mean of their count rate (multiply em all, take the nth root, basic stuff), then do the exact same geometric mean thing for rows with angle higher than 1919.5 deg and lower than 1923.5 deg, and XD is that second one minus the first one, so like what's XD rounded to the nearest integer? -10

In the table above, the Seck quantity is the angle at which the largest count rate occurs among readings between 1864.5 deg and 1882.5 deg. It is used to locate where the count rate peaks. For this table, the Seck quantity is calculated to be 1882.0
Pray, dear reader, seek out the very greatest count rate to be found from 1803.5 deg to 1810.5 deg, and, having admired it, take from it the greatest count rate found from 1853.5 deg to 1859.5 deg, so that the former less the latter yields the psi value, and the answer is 31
